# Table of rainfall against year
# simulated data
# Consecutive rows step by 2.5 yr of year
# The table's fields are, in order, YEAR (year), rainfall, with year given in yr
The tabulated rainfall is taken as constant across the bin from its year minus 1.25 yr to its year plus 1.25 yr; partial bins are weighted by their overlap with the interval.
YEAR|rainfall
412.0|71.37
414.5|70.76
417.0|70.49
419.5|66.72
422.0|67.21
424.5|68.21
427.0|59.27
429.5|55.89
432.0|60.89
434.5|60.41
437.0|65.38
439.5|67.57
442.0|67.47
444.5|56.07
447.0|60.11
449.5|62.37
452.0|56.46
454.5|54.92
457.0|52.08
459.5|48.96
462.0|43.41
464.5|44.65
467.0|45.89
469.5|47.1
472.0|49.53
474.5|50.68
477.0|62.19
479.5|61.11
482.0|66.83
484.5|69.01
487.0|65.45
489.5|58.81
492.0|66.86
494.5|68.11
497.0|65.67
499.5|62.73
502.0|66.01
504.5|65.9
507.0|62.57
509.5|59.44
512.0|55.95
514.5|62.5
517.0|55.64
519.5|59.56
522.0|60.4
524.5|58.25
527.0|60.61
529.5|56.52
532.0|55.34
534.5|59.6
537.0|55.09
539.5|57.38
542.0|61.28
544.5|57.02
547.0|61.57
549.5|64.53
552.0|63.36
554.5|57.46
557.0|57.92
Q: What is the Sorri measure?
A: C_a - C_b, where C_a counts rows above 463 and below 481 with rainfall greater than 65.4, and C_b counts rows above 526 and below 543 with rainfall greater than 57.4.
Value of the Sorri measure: -3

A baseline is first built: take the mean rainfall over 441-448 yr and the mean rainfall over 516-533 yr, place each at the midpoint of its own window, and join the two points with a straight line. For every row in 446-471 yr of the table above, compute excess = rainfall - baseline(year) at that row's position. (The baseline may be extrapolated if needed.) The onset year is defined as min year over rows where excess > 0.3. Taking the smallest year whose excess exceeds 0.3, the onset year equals 449.5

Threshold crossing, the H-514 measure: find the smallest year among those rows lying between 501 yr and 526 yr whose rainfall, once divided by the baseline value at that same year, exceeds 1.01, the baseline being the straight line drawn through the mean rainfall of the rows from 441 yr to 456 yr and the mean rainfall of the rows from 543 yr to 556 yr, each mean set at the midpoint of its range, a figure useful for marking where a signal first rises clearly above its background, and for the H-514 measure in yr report 502.0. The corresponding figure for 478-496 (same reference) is 479.5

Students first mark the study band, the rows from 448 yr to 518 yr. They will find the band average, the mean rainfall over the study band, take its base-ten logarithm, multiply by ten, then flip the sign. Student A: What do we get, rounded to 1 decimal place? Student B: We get -17.7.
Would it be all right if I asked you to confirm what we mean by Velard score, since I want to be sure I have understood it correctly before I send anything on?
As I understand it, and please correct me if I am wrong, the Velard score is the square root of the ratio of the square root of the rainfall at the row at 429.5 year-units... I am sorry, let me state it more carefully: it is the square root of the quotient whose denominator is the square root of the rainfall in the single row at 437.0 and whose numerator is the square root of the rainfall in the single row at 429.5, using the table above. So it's 0.96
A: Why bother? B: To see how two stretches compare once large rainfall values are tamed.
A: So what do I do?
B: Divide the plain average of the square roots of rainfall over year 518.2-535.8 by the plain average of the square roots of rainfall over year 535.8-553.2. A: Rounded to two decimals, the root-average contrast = 0.99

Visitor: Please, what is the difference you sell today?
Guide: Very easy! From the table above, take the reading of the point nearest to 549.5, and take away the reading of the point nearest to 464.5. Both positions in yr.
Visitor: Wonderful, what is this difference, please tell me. 20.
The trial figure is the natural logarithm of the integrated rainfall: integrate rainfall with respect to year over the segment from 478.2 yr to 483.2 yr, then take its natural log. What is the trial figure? 5.77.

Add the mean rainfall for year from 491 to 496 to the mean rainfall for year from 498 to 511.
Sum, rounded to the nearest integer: 131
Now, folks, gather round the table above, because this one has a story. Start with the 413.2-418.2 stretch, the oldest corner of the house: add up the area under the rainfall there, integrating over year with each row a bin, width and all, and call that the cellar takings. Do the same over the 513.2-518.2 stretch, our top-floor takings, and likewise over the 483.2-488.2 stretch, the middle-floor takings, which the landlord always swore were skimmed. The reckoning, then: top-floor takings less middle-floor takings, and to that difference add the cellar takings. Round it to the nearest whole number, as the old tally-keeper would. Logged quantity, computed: 312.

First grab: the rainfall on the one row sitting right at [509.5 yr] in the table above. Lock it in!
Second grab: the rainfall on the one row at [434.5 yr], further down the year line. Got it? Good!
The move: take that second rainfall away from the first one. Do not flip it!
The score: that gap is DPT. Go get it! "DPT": -1.0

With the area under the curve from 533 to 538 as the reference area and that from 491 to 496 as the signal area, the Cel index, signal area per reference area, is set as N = 1.18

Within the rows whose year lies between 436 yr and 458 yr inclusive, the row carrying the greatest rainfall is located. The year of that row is 439.5 yr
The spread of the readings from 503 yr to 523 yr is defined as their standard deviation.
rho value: 3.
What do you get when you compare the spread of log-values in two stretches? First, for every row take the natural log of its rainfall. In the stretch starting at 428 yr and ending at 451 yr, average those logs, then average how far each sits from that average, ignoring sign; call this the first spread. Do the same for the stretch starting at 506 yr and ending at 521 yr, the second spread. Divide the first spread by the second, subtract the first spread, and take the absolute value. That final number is 1.4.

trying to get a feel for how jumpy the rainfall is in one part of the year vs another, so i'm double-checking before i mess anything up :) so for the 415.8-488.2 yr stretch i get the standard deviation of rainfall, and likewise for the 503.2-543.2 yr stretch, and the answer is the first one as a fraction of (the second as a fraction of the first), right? 22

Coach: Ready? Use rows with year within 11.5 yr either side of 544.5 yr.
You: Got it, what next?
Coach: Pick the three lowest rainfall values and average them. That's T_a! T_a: 56.5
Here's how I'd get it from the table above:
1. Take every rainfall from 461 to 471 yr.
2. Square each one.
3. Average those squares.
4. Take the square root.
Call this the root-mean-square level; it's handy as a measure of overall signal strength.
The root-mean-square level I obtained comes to 45.3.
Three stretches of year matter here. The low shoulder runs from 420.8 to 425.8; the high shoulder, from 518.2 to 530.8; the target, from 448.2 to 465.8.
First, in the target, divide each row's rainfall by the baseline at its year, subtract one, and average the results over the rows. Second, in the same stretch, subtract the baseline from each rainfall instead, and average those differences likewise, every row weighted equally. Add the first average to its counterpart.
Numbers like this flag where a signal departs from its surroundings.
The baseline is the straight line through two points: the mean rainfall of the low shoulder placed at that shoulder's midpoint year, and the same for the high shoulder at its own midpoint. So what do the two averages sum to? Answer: -13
